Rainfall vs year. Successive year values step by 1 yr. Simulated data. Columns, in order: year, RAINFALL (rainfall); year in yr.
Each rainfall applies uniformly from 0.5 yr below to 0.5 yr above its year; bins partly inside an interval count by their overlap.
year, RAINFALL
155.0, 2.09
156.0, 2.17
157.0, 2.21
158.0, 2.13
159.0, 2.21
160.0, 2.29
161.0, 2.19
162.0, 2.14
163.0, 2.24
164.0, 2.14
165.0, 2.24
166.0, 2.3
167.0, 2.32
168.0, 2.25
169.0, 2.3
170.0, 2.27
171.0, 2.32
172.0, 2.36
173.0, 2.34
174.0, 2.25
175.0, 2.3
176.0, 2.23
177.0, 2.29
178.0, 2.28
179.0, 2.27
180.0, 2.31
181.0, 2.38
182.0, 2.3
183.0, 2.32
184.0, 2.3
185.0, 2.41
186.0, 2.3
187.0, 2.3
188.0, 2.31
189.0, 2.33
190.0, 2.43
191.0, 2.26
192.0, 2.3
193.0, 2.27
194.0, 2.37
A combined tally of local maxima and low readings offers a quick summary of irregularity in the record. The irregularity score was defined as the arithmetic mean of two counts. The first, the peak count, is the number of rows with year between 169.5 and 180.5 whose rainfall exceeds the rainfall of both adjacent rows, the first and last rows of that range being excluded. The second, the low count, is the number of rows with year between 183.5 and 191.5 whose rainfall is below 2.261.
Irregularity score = 2.00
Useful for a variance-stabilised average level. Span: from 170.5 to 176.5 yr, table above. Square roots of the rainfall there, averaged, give 1.52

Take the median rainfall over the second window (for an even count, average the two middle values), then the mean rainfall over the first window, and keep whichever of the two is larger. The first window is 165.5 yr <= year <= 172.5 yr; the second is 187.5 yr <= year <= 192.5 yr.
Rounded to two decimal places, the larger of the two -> 2.31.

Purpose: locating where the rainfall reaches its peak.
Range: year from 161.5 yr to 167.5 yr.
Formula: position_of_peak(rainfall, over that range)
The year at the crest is 167.0 yr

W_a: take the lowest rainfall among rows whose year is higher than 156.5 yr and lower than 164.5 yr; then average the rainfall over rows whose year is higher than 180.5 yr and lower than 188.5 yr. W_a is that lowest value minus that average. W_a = -0.20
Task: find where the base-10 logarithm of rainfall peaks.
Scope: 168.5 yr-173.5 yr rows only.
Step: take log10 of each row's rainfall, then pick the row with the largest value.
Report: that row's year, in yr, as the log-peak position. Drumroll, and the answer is 172.0 yr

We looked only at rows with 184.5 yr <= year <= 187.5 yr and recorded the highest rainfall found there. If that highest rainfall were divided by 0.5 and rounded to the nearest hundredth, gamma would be 4.82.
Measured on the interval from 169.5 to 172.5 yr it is 4.72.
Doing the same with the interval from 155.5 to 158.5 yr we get 4.42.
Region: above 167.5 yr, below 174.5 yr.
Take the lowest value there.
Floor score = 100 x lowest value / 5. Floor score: 45.0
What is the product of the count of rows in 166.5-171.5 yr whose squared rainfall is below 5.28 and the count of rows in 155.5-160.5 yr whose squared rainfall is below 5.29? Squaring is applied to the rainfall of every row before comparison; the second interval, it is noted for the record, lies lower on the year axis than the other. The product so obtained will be 10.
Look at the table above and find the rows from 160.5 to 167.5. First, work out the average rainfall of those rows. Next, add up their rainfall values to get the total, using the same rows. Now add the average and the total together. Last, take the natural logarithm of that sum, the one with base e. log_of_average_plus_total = 2.88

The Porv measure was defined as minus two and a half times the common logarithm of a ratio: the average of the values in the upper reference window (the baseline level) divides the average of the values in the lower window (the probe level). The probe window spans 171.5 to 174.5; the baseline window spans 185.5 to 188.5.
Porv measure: -0.01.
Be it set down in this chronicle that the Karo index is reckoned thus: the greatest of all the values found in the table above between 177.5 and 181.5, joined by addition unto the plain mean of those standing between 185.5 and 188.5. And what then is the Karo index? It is 4.68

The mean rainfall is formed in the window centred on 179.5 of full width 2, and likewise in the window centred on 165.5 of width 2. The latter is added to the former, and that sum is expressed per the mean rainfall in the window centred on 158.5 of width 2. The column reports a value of 2.10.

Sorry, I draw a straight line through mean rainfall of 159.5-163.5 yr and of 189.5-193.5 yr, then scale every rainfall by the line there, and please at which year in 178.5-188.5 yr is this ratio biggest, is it 185.0 yr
